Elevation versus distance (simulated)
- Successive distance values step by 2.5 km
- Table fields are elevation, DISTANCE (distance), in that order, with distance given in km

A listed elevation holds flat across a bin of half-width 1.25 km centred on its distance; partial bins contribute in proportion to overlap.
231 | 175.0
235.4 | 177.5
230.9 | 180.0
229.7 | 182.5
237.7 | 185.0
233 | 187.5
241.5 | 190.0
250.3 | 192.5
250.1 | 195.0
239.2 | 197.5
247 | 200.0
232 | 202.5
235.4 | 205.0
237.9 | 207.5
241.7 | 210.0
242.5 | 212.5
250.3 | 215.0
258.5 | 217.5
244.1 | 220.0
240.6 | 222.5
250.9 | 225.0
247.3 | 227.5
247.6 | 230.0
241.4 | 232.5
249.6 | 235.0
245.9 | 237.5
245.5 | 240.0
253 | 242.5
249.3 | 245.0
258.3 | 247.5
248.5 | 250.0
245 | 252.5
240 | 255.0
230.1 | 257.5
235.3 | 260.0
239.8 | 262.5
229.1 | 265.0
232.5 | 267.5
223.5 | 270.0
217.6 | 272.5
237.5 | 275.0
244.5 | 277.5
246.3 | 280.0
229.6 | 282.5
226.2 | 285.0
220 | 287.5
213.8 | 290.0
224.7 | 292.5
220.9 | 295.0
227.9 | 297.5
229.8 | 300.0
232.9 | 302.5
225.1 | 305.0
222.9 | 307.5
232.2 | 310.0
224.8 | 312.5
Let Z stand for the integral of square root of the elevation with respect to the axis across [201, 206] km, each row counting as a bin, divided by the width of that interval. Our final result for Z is 15.3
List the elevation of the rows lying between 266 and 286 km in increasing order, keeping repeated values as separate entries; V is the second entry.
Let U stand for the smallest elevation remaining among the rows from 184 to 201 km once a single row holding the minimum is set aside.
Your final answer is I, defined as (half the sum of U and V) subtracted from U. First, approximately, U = 237.7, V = 223.5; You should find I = 7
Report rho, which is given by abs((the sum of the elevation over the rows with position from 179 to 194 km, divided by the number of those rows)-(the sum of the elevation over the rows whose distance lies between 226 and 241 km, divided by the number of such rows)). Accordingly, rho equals 9.0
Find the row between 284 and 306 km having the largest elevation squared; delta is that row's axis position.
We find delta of 302.5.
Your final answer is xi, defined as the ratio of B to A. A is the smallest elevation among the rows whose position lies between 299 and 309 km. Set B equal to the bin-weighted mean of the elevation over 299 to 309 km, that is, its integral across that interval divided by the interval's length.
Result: 1.02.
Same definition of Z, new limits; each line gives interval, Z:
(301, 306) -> 15.1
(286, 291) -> 14.7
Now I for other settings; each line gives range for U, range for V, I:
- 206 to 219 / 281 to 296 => 11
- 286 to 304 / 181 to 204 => -6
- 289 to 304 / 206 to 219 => -10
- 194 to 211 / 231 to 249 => -5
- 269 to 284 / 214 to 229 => -10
